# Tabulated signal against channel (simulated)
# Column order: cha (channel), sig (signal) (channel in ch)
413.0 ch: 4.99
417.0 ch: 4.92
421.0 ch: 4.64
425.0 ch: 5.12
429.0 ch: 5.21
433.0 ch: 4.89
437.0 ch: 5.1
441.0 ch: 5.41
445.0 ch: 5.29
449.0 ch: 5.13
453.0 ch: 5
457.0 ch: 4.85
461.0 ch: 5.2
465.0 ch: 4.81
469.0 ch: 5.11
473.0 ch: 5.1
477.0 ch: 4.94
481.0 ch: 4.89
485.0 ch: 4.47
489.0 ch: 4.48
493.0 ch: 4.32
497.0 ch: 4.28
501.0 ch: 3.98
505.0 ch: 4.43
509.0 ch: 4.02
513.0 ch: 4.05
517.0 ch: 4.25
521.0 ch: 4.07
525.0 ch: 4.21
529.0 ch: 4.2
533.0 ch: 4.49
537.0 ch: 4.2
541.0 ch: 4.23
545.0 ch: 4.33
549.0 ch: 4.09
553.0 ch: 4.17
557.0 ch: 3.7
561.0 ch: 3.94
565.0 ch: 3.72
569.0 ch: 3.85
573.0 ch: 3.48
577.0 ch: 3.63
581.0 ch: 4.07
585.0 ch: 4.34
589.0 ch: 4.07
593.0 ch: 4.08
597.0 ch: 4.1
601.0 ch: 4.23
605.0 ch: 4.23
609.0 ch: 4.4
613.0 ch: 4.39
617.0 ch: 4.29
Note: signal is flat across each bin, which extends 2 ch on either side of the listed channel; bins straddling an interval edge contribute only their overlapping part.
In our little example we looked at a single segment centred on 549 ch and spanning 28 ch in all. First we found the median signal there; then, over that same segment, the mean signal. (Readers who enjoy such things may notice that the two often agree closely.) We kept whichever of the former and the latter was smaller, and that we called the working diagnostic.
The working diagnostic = 4.09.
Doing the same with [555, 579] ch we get 3.71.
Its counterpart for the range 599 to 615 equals 4.31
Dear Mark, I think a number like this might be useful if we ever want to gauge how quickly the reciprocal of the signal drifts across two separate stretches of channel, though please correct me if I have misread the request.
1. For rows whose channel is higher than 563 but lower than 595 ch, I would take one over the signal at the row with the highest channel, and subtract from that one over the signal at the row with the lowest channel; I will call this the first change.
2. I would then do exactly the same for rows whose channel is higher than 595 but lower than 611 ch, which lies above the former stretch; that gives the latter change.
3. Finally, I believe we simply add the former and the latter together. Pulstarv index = -0.040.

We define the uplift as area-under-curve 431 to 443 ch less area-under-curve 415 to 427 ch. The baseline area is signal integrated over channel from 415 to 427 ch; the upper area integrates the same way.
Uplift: 3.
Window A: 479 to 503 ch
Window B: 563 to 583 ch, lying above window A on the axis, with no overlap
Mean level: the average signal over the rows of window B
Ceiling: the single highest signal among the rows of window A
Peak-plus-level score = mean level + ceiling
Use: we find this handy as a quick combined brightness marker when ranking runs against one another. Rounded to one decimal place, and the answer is 8.6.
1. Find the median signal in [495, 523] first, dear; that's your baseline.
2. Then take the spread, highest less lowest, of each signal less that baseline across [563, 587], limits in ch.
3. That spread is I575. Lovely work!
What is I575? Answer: 0.9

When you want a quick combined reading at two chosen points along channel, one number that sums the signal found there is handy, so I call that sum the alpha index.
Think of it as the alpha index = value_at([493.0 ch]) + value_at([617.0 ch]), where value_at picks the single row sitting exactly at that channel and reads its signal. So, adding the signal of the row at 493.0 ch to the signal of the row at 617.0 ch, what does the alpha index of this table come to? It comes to 8.6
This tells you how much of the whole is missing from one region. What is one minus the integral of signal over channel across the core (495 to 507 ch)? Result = -50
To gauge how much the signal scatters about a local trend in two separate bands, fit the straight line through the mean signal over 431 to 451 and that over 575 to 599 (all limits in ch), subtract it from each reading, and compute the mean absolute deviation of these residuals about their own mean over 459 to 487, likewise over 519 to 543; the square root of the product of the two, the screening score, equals 0.137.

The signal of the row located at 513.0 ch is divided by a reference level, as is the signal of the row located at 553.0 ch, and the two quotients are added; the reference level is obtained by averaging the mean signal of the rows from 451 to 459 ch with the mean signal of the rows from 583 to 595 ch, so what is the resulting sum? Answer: 1.81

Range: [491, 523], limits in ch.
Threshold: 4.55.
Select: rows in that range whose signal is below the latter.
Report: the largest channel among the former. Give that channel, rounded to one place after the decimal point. 521.0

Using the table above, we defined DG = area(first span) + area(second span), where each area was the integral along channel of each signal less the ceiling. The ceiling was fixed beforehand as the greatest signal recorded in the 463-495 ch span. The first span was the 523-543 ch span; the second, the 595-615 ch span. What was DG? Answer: -34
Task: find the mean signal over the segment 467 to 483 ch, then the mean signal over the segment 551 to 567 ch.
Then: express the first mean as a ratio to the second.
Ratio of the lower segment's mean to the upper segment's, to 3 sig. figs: 1.29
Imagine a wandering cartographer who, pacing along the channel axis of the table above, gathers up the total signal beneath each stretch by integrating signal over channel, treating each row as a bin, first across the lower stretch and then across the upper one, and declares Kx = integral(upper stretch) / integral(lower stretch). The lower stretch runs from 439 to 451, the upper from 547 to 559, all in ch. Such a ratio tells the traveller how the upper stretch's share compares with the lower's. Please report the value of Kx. 0.76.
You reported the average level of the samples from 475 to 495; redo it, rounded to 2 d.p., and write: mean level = 4.62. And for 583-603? 4.16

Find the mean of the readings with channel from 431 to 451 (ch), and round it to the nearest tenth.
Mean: 5.2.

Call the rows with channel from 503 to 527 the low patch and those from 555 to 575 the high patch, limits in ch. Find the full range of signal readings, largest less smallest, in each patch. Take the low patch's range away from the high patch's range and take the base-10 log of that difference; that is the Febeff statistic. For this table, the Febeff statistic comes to -1.3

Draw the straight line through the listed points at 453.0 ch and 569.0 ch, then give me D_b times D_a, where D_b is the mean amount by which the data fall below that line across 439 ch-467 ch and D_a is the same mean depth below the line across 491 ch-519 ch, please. -0.03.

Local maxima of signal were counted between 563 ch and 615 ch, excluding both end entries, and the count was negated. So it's -3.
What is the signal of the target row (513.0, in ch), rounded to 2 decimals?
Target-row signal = 4.05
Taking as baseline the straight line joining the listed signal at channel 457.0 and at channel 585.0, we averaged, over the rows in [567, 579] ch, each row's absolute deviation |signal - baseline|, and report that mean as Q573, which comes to 0.73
